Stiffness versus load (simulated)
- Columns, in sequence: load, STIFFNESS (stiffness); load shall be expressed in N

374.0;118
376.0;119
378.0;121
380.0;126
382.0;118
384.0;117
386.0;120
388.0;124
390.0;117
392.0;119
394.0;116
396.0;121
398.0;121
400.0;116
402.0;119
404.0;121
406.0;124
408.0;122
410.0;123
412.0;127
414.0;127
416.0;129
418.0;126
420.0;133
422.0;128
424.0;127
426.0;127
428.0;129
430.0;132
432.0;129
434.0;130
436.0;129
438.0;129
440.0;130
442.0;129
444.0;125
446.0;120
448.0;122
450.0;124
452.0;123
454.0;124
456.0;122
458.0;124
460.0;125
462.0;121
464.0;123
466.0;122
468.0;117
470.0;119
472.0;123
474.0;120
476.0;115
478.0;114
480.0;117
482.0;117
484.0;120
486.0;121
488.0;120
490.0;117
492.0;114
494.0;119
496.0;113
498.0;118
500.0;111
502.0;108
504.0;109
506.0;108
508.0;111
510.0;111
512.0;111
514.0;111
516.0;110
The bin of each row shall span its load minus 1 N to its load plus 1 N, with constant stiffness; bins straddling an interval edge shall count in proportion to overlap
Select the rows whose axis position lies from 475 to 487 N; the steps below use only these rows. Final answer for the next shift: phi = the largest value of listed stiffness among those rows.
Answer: 121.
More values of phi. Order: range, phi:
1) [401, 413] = 127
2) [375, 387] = 126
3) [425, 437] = 132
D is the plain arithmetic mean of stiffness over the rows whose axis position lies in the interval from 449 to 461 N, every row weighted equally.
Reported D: 123.7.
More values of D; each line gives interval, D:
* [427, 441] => 129.7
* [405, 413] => 124.0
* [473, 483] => 116.6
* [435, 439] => 129.0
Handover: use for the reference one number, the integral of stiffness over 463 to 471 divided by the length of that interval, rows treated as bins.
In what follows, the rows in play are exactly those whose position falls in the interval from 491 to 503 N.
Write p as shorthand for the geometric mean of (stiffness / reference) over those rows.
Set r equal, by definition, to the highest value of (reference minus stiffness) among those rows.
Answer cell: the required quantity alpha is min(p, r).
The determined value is 0.9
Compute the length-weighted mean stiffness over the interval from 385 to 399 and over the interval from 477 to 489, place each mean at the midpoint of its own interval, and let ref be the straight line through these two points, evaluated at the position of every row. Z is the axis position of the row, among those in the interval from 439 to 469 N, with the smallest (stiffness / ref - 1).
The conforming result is 468.0 N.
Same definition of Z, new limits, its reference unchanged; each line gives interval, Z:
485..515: 502.0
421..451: 446.0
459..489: 478.0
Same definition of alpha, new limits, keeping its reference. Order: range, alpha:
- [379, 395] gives 1.0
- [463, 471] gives 1.0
